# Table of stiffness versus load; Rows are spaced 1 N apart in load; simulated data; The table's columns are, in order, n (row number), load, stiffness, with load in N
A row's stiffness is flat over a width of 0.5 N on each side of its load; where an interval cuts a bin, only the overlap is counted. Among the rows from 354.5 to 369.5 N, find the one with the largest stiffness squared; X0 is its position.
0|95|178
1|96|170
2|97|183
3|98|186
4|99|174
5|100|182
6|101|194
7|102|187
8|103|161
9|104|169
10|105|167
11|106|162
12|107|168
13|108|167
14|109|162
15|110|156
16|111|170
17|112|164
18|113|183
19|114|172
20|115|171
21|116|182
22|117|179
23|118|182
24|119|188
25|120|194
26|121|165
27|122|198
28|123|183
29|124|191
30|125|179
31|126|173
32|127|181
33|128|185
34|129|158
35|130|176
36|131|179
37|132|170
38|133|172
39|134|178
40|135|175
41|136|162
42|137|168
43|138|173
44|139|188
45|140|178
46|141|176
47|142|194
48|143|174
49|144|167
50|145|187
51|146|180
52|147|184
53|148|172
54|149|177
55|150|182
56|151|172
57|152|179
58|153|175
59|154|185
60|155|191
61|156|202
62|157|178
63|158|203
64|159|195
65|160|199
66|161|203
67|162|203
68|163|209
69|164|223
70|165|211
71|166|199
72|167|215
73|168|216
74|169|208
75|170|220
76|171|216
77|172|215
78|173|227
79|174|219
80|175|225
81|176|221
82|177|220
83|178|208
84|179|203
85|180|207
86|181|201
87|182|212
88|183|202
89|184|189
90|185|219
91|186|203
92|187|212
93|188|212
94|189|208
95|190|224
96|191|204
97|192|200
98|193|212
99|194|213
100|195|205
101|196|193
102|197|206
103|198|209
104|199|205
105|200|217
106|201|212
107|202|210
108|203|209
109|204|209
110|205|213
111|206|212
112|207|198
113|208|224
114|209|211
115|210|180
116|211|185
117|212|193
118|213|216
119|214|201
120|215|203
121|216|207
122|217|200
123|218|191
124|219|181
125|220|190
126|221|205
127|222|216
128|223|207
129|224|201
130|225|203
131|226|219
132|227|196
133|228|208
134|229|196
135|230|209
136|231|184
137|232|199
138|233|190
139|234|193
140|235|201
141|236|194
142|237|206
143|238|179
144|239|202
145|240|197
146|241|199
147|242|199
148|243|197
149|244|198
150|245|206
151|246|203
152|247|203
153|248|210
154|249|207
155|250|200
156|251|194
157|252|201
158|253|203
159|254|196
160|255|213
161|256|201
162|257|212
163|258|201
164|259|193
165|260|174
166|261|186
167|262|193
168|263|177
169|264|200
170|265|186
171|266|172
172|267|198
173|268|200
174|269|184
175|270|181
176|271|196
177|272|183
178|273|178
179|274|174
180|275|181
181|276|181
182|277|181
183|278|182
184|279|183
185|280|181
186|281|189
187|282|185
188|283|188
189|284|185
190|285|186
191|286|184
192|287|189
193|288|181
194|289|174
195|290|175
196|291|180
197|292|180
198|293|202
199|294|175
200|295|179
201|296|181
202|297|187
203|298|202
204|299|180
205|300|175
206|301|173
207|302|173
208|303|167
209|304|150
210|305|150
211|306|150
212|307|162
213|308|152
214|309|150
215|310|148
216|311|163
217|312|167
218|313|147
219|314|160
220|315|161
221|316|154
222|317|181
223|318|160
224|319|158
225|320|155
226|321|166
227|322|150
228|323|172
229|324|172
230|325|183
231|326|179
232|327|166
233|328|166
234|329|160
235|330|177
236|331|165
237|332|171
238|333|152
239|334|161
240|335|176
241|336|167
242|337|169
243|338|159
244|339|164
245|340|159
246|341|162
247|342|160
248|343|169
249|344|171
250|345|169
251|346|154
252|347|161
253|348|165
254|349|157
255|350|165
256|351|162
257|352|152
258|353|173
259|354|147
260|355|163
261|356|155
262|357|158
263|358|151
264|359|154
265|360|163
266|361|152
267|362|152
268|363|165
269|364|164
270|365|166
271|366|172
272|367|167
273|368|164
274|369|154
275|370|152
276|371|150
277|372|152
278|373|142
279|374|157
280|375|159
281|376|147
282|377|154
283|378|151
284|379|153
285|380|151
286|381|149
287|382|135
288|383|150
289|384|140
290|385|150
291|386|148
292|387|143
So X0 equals 366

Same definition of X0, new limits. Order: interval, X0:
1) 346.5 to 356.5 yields 353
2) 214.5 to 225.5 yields 222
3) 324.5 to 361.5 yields 325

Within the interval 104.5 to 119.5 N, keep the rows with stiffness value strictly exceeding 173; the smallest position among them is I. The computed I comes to 113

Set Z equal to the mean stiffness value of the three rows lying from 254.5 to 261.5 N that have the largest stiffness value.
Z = 209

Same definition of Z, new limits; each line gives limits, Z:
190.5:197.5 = 210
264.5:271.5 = 198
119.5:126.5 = 194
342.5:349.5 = 170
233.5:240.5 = 203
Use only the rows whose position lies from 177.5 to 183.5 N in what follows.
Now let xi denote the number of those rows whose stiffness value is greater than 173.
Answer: 6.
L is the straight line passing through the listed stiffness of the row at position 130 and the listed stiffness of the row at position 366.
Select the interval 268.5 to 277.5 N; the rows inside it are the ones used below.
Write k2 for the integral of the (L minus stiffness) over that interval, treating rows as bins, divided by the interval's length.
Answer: -9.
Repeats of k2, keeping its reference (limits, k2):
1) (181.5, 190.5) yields -34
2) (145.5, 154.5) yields -3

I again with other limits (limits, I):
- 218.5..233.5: 219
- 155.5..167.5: 156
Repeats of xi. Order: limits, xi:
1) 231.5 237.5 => 6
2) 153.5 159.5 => 6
